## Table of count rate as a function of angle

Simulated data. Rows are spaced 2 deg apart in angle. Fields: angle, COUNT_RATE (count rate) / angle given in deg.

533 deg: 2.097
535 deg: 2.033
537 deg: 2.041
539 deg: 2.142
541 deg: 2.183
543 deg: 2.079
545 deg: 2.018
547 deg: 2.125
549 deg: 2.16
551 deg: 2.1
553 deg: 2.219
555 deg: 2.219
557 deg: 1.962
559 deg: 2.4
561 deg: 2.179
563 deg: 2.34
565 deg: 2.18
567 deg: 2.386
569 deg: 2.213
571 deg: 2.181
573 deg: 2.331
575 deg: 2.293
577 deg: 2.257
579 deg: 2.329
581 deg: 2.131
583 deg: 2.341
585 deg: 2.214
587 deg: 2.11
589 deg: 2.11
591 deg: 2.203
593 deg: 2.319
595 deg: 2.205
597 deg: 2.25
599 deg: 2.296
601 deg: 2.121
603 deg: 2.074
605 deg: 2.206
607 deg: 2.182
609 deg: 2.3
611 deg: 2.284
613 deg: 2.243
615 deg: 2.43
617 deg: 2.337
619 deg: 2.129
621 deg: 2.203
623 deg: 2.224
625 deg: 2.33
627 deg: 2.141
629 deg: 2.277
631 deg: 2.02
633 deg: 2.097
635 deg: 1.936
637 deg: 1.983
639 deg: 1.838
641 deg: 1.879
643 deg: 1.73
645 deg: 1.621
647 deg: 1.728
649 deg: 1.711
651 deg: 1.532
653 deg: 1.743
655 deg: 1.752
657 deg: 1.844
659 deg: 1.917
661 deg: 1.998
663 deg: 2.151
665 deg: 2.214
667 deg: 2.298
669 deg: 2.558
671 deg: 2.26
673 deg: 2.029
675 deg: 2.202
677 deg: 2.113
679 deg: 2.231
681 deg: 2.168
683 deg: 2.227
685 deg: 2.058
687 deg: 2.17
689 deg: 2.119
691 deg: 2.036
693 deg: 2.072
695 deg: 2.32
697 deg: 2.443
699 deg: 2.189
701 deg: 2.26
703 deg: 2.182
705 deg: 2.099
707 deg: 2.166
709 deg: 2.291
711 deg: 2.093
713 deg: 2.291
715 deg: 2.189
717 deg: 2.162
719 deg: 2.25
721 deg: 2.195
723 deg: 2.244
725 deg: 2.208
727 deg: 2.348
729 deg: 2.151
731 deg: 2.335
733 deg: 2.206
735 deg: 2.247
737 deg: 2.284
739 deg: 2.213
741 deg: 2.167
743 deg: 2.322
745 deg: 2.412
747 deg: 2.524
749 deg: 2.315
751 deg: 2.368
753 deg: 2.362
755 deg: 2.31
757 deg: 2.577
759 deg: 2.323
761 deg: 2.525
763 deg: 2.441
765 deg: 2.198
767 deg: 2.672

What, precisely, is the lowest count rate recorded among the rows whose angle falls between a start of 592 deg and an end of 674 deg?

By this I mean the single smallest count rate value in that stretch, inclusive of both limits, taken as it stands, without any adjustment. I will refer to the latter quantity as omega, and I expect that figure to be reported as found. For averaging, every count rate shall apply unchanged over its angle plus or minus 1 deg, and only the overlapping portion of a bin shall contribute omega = 1.532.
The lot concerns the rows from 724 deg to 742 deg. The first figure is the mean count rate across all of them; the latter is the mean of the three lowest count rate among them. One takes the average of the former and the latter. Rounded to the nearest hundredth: 2.21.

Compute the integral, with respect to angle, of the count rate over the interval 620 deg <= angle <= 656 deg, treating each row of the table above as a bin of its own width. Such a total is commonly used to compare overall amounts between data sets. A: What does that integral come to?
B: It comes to 69.5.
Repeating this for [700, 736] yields 79.8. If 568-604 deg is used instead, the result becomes 80.0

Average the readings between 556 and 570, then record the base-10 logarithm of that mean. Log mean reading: 0.350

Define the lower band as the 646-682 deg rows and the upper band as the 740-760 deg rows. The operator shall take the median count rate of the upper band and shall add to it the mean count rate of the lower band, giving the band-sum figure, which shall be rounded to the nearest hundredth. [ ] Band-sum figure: 4.37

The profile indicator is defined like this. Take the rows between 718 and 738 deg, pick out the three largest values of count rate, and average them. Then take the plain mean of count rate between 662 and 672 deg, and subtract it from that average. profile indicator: 0.03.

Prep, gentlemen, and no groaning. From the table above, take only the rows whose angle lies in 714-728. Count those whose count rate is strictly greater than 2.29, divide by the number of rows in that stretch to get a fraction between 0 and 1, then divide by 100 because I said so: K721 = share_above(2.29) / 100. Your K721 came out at 0.0014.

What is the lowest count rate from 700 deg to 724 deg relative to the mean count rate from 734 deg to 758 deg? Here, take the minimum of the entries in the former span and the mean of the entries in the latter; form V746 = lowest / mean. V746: 0.89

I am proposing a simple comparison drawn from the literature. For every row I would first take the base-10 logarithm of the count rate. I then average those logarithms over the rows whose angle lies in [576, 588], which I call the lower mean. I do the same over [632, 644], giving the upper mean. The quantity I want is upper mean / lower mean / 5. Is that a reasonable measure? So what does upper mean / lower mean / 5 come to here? 0.161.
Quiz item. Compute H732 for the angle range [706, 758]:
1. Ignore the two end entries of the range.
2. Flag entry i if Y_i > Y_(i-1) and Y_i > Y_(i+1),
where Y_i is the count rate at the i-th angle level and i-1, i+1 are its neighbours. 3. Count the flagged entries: 9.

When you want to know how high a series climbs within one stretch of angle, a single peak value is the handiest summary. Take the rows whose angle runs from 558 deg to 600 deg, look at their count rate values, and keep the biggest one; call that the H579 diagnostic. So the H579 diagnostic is 2.4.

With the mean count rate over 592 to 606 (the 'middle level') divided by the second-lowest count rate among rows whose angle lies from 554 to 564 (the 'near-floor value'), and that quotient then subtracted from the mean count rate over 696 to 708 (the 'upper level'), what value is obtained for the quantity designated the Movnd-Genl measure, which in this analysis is 1.21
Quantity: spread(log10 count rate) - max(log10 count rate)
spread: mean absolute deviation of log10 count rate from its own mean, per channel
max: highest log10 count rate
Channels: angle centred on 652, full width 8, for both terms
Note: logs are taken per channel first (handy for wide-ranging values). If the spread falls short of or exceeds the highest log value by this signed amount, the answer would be -0.22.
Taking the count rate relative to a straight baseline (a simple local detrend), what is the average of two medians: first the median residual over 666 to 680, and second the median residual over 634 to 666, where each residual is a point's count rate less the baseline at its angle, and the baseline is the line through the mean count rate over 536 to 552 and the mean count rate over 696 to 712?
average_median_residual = -0.15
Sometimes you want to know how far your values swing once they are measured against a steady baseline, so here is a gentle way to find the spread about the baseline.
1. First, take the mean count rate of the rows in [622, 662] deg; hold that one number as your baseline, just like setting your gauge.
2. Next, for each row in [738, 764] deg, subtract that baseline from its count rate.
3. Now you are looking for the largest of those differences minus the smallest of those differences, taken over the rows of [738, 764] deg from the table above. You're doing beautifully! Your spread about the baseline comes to 0.41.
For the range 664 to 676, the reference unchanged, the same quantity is 0.53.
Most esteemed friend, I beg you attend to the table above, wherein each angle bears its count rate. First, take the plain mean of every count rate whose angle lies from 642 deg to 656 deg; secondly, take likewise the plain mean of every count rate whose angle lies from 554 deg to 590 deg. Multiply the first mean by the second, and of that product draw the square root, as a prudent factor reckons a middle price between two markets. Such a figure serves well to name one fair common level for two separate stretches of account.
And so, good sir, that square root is 1.94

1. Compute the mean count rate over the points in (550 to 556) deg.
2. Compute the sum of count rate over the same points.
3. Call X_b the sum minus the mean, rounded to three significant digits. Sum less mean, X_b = 4.36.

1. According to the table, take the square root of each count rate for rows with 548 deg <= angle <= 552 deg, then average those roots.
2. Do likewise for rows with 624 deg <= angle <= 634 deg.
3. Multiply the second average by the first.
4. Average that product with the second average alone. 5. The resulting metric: 1.812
